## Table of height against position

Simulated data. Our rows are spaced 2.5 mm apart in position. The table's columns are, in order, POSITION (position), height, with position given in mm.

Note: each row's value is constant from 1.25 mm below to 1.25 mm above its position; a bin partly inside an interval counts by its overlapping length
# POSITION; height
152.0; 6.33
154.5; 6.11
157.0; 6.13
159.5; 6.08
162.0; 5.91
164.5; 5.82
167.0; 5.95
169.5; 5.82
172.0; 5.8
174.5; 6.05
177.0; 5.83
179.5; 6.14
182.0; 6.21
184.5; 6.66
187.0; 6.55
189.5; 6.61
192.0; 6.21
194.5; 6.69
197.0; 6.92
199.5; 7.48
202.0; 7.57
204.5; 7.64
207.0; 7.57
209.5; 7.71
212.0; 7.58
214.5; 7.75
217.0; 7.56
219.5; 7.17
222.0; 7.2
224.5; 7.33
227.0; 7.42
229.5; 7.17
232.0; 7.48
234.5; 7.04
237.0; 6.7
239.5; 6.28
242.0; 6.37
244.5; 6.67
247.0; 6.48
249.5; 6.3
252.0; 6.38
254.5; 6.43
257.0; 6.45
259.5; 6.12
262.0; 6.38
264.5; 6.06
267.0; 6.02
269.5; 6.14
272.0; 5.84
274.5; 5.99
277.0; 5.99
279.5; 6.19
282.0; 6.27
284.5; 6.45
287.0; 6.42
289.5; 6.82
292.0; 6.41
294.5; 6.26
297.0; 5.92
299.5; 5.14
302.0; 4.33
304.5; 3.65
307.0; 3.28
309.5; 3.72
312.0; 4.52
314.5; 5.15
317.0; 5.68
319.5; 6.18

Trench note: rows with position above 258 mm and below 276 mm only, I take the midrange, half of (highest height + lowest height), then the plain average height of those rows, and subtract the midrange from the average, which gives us -0.03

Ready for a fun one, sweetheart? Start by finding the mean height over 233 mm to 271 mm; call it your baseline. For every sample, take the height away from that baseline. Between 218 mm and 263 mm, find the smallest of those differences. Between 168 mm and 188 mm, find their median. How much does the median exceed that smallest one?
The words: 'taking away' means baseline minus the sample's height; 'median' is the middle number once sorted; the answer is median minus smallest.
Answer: 1.4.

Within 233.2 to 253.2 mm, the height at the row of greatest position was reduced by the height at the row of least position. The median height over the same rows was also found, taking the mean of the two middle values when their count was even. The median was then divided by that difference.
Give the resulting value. -10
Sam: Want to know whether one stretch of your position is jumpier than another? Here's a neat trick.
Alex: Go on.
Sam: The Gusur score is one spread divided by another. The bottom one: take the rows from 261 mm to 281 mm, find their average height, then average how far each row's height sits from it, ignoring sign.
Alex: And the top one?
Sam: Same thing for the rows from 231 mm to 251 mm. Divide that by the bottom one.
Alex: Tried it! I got 2.6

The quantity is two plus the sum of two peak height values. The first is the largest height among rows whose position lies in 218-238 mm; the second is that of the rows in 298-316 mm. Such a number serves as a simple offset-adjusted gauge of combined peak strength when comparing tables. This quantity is 14.6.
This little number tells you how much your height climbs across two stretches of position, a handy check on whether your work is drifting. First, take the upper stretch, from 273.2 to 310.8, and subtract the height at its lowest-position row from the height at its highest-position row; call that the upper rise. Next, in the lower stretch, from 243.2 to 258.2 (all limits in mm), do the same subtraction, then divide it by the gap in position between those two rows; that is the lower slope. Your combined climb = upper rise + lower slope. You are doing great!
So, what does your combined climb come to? -2.3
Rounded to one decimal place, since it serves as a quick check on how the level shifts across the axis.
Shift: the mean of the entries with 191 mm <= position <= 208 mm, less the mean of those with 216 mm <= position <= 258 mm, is 0.3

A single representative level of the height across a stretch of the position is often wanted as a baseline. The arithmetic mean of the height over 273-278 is 6.0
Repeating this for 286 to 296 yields 6.5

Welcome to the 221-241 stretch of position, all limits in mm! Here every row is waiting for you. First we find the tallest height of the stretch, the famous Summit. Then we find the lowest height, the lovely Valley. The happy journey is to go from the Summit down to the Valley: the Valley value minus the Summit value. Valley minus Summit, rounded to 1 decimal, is -1.2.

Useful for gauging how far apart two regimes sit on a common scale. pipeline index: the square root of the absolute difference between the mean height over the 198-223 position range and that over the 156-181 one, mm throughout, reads 1.3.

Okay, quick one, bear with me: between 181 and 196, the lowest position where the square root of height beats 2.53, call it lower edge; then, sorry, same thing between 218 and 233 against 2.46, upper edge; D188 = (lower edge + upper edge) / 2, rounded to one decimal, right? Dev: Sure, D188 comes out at 202.0 mm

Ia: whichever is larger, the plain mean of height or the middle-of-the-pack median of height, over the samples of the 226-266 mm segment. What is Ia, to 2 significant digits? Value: 6.6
